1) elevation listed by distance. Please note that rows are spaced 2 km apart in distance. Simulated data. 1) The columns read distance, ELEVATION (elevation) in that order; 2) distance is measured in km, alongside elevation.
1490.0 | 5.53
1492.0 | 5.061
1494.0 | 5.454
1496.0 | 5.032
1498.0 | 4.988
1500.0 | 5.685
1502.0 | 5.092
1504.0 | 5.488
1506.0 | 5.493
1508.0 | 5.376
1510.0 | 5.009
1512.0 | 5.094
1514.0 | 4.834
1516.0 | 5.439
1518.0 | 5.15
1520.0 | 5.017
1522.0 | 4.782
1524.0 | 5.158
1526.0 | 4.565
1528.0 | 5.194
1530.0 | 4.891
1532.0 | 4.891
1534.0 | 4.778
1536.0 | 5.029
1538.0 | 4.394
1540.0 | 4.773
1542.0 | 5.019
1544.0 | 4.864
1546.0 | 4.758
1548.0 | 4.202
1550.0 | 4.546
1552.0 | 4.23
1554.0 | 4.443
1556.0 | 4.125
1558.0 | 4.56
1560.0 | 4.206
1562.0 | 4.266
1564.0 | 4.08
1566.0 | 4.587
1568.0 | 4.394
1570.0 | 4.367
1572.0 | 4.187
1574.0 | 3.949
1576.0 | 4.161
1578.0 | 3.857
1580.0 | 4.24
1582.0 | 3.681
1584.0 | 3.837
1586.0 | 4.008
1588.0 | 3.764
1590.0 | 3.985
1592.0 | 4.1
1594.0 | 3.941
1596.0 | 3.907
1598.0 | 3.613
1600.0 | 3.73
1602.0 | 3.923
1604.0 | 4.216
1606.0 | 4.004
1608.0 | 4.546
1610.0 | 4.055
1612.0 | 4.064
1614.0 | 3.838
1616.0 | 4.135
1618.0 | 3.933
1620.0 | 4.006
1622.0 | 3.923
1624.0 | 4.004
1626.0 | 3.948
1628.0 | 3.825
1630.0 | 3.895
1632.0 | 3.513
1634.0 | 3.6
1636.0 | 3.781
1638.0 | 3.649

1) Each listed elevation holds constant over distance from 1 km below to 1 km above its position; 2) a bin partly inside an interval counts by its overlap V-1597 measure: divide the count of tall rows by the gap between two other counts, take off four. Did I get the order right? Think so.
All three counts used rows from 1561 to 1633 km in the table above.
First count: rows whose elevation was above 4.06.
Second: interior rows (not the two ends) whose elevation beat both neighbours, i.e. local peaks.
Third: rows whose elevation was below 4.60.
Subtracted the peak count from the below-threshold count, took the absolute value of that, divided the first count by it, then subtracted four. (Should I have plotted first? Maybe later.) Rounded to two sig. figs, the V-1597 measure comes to -3.5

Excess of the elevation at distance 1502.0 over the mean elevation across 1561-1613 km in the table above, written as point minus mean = 1.04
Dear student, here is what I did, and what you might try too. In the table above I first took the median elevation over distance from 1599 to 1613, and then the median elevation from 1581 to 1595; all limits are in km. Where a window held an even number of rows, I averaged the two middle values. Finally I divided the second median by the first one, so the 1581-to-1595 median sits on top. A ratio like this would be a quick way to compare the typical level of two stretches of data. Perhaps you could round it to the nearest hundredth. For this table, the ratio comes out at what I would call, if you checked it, 0.97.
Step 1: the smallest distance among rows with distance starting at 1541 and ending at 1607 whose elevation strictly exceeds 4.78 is 1542.0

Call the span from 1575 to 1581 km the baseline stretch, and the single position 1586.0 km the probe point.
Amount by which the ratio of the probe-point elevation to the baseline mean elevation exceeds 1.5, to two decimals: -0.52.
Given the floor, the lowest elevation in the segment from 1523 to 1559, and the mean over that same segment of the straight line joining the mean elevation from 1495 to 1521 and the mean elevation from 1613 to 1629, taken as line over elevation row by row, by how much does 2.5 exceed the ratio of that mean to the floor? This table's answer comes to 2.25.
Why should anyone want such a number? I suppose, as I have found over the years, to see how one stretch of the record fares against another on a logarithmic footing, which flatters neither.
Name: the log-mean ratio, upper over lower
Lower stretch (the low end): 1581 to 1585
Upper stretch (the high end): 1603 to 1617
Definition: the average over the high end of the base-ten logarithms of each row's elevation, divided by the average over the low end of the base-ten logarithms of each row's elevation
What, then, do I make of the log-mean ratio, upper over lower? 1.07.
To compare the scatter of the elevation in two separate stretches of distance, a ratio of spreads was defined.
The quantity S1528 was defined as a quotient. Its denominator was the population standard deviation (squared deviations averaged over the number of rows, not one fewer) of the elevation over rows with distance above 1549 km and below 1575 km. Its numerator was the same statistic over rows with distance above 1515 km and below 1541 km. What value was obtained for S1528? 1.4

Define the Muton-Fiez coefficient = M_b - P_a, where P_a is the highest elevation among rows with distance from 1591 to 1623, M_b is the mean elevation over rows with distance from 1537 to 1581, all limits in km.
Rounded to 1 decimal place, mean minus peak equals -0.2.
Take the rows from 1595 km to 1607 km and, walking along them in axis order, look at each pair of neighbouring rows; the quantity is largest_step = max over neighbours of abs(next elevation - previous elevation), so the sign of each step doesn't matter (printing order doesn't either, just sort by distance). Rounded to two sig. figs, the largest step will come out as 0.29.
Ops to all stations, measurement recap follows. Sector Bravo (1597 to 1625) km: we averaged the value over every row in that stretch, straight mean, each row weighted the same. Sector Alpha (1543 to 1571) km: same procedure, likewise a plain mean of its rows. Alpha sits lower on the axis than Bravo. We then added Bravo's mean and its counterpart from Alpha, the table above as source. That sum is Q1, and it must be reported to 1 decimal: 8.4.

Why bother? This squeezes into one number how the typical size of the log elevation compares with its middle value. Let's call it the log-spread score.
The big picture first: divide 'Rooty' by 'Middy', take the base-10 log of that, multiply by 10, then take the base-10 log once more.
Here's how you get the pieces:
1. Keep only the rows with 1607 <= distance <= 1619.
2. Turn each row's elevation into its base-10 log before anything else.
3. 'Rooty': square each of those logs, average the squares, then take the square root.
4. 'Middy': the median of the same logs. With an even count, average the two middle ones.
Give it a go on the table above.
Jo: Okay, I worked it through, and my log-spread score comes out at -1.6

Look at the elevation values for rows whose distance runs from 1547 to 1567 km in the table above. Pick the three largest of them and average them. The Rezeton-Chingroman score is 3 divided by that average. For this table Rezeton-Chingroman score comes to 0.66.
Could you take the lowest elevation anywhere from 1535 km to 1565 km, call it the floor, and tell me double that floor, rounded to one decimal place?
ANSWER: 8.2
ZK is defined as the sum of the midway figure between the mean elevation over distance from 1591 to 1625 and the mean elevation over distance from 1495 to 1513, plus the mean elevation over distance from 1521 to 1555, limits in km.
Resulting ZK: 9.4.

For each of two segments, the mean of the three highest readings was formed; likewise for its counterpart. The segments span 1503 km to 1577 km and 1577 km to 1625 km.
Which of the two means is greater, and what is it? 5.47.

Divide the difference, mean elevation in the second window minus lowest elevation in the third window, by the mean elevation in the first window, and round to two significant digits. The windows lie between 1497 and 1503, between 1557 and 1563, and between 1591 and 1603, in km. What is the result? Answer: 0.14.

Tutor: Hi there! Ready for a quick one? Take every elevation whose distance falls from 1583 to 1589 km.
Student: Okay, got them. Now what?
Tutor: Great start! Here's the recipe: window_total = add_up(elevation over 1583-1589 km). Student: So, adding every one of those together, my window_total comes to 12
